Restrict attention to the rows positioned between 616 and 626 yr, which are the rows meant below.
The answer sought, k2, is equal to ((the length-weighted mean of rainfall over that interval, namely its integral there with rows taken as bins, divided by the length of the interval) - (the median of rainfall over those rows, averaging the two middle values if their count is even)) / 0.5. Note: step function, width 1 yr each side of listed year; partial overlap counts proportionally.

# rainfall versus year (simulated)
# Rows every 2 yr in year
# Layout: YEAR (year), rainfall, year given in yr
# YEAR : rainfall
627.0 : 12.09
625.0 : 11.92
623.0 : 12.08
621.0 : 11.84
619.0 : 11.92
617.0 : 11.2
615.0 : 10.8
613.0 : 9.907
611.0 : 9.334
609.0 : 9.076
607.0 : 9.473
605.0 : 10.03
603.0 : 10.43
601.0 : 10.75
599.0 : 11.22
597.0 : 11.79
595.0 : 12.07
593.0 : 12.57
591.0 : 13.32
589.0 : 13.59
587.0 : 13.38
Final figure -0.256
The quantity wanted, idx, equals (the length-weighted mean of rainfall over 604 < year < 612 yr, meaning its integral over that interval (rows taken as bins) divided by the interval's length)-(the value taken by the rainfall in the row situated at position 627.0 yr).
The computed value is -2.6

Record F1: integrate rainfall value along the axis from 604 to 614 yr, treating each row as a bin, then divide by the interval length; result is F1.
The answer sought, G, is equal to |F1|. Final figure 9.6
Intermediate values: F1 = 9.6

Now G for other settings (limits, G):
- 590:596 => 12.7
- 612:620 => 11.0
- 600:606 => 10.4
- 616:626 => 11.8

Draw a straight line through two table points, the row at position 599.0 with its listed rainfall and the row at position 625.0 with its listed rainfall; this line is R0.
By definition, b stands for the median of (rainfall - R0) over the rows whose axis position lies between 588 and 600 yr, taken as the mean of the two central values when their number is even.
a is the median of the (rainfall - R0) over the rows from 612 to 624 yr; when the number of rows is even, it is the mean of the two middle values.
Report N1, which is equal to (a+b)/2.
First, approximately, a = -0.2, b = 1.2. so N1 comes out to 0.5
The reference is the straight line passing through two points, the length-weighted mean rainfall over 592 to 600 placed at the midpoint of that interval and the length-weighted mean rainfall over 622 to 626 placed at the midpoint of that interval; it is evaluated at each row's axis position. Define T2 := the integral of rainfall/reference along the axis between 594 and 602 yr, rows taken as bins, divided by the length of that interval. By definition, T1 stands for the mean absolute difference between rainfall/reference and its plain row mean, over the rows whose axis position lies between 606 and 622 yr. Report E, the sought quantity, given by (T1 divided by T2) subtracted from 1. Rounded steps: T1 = 0.0823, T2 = 0.96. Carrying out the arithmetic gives 0.914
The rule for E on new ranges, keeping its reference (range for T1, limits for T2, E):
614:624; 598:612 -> 0.956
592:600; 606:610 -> 0.955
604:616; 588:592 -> 0.965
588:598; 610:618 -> 0.938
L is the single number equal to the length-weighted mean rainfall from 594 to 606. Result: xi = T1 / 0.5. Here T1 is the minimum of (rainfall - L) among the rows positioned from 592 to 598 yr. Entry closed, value 1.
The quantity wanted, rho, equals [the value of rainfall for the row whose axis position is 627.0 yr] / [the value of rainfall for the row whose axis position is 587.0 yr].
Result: 0.9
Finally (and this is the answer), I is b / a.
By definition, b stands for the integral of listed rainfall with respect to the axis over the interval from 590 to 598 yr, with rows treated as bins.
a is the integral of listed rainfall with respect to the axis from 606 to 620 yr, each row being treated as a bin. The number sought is 0.69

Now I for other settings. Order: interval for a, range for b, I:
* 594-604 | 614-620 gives 0.60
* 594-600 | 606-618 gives 1.70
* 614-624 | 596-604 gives 0.76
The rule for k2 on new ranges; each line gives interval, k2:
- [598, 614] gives 0.118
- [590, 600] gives 0.248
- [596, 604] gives 0.125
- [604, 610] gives 0.107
